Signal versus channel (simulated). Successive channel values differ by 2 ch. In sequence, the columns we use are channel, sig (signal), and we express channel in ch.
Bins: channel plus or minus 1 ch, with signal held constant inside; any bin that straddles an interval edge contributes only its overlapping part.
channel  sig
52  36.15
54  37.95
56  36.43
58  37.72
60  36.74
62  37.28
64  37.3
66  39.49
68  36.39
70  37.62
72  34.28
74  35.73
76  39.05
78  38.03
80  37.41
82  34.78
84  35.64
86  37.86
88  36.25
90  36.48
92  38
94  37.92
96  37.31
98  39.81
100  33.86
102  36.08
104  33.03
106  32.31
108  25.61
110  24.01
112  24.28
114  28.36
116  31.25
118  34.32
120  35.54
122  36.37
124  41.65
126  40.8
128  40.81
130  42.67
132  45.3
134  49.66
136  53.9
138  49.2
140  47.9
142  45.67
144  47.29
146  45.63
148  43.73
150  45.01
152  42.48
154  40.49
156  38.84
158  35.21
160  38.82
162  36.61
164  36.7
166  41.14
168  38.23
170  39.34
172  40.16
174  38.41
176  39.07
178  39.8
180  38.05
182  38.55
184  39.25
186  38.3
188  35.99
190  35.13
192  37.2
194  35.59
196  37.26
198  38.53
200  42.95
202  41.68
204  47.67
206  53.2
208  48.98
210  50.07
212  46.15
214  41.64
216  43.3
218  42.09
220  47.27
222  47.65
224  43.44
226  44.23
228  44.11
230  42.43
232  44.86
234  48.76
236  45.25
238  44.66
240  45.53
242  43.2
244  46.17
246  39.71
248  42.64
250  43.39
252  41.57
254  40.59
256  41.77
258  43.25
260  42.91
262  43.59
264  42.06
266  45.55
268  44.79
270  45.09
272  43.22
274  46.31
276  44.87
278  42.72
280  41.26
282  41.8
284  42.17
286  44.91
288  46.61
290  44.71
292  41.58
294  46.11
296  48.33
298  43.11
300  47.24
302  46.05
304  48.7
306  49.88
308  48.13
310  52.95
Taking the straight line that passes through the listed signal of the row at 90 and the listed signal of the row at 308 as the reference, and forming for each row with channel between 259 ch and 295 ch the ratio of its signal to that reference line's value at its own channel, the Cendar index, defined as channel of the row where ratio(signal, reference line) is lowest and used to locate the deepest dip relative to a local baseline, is 292 ch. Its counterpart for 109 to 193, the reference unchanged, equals 110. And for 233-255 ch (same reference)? 246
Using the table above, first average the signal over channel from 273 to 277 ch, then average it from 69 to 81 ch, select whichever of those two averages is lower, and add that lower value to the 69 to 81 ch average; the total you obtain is 74.0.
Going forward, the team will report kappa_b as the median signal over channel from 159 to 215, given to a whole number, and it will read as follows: 39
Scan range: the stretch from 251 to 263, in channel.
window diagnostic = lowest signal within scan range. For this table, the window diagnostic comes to 40.59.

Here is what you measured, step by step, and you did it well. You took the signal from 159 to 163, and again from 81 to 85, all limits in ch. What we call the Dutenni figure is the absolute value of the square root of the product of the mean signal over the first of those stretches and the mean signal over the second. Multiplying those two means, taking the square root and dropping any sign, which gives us 36.4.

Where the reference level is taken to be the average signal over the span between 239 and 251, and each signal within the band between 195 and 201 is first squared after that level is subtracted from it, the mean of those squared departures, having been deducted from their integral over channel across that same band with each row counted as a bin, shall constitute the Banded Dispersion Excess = 104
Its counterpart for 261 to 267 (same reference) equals 11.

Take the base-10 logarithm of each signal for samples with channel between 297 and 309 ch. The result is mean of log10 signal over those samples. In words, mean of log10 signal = 1.67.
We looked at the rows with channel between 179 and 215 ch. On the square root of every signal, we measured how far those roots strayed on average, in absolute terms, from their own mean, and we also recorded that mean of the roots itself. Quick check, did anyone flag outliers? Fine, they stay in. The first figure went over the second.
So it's 0.054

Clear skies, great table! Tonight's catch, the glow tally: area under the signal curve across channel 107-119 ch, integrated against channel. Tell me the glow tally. 336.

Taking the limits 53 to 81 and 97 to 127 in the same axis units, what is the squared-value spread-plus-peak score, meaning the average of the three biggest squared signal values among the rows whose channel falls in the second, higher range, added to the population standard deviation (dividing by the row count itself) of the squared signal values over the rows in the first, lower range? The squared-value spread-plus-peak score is 1755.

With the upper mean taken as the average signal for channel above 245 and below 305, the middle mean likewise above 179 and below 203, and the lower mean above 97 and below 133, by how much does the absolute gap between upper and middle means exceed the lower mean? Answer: -29.1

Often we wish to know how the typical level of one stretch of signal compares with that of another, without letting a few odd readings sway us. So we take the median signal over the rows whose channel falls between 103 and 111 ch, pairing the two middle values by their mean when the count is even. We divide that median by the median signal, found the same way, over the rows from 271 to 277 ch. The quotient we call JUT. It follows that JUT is 0.65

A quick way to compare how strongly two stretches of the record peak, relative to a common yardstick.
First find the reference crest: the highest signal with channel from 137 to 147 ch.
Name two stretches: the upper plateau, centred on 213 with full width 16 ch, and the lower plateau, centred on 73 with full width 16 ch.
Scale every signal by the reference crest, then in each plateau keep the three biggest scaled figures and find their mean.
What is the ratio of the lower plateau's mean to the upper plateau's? 0.77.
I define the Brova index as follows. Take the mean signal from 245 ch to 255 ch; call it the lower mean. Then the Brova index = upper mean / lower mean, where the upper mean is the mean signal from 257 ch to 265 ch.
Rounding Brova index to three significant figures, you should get 1.03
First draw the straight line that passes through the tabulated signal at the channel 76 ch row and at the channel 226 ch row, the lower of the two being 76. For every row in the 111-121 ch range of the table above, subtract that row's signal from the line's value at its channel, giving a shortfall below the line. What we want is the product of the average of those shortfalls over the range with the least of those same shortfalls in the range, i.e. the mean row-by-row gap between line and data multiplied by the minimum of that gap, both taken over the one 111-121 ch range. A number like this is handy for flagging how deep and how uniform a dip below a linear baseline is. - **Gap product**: 49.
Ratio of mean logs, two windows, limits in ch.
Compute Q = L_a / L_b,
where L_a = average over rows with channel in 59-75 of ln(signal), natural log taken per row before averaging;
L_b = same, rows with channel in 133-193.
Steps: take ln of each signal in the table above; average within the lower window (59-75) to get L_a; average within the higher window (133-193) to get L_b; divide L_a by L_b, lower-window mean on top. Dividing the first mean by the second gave 0.97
